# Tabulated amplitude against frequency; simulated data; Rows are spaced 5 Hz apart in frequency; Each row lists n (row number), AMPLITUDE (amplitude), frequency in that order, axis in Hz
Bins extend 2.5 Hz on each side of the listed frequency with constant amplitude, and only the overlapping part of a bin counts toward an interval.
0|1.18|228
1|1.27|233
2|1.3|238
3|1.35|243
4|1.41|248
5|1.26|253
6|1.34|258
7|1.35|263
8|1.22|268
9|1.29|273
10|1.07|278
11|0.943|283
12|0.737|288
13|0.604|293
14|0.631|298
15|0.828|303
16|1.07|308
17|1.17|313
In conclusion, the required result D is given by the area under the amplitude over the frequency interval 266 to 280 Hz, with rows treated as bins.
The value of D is 16.8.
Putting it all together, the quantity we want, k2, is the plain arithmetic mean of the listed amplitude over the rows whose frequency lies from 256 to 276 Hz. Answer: 1.30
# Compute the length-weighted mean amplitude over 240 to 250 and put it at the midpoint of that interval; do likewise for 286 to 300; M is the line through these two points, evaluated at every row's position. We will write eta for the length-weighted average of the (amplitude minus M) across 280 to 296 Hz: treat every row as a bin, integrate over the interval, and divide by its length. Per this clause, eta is 0.04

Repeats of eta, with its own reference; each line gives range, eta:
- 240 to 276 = 0.13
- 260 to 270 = 0.22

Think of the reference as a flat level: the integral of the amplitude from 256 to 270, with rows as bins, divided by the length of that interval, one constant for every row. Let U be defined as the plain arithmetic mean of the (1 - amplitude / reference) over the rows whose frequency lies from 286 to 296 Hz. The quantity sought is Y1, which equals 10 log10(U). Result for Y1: -3.1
